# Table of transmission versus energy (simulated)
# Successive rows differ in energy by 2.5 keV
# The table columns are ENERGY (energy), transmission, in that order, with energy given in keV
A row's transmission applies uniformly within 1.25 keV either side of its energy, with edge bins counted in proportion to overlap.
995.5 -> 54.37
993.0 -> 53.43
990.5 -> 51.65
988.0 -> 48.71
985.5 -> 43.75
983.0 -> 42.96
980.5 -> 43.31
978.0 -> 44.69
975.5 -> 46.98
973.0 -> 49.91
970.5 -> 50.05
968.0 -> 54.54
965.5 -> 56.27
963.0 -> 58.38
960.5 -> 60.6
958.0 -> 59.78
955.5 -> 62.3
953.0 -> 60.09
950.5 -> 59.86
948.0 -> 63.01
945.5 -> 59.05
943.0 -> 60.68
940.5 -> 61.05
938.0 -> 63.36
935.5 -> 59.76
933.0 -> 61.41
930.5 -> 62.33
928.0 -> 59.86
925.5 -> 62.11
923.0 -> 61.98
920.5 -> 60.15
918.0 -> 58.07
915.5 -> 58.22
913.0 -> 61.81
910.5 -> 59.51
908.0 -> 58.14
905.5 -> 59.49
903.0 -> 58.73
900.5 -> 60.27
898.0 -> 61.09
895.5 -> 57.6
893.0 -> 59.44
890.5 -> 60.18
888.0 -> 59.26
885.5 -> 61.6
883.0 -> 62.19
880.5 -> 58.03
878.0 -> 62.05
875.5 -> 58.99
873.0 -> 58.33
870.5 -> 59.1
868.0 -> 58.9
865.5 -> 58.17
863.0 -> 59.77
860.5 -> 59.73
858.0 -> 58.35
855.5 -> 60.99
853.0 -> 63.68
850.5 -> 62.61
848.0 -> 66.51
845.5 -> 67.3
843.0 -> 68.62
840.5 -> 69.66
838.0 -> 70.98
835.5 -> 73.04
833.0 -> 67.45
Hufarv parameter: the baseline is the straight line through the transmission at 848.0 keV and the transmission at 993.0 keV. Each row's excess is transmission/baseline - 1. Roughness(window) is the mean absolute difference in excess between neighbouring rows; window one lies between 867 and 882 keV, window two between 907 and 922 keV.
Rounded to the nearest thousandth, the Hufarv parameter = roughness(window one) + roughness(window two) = 0.060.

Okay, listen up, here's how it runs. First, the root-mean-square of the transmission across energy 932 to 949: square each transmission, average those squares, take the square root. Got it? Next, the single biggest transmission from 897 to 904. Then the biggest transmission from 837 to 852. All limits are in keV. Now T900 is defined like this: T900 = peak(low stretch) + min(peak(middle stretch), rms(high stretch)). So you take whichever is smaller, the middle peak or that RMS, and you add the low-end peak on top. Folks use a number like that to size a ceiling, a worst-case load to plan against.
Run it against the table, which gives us 132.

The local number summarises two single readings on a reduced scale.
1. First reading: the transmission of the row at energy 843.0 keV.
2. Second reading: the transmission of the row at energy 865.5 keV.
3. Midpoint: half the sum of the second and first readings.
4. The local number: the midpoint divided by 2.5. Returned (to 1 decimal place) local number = 25.4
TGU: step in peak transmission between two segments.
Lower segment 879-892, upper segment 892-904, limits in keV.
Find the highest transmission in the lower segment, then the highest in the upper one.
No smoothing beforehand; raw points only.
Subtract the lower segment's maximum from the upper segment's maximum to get -1.1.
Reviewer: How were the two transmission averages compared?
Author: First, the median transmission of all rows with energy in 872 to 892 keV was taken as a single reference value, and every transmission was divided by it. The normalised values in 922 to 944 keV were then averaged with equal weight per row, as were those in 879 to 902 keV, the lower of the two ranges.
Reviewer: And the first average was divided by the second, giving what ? 1.02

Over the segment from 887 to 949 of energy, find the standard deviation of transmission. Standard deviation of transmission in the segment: 1.6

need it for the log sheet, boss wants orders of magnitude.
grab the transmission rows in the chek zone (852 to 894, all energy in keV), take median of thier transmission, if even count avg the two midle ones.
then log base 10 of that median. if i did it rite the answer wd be 1.77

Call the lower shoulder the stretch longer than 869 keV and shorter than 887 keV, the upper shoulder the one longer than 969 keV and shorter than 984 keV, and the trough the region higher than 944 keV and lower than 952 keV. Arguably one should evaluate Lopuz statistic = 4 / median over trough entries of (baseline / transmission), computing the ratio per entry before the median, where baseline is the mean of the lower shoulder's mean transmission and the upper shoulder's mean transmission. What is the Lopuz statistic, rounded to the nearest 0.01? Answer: 4.50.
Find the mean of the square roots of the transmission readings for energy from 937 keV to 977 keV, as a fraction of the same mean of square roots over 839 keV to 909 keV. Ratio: 0.97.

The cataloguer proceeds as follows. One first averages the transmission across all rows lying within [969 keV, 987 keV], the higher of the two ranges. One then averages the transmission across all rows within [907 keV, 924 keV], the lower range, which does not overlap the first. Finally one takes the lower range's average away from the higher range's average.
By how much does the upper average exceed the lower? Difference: -14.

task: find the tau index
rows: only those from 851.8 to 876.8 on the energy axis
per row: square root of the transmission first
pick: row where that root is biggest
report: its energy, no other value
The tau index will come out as 853.0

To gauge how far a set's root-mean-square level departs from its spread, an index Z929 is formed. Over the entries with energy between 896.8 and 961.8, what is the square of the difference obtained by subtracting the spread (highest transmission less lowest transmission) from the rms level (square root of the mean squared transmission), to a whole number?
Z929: 3049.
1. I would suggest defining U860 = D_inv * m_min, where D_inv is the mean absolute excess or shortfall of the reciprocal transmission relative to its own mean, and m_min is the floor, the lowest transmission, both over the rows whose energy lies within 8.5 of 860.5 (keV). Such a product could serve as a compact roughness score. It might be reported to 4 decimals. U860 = 0.0215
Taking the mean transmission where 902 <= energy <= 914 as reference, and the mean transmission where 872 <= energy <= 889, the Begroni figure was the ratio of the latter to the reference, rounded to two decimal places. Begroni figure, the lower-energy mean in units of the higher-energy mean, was 1.01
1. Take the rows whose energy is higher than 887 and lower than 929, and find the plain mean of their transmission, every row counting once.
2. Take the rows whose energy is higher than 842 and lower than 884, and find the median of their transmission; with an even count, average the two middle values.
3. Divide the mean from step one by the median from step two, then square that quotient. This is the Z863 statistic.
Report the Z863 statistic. 1.00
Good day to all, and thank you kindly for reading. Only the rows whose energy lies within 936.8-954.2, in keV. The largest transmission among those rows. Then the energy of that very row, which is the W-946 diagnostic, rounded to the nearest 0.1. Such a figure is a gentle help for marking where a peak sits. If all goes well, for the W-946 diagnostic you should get 938.0 keV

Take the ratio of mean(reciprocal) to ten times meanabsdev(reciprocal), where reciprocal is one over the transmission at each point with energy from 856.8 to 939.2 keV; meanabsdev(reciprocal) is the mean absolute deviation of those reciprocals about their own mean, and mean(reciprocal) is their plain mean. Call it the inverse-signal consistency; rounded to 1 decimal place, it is 4.7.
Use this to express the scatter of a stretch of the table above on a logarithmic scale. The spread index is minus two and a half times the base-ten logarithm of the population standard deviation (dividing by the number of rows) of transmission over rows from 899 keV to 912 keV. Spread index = 0.34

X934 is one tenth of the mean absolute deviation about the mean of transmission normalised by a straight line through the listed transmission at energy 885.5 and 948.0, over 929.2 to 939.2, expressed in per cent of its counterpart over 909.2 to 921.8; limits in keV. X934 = 9.8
